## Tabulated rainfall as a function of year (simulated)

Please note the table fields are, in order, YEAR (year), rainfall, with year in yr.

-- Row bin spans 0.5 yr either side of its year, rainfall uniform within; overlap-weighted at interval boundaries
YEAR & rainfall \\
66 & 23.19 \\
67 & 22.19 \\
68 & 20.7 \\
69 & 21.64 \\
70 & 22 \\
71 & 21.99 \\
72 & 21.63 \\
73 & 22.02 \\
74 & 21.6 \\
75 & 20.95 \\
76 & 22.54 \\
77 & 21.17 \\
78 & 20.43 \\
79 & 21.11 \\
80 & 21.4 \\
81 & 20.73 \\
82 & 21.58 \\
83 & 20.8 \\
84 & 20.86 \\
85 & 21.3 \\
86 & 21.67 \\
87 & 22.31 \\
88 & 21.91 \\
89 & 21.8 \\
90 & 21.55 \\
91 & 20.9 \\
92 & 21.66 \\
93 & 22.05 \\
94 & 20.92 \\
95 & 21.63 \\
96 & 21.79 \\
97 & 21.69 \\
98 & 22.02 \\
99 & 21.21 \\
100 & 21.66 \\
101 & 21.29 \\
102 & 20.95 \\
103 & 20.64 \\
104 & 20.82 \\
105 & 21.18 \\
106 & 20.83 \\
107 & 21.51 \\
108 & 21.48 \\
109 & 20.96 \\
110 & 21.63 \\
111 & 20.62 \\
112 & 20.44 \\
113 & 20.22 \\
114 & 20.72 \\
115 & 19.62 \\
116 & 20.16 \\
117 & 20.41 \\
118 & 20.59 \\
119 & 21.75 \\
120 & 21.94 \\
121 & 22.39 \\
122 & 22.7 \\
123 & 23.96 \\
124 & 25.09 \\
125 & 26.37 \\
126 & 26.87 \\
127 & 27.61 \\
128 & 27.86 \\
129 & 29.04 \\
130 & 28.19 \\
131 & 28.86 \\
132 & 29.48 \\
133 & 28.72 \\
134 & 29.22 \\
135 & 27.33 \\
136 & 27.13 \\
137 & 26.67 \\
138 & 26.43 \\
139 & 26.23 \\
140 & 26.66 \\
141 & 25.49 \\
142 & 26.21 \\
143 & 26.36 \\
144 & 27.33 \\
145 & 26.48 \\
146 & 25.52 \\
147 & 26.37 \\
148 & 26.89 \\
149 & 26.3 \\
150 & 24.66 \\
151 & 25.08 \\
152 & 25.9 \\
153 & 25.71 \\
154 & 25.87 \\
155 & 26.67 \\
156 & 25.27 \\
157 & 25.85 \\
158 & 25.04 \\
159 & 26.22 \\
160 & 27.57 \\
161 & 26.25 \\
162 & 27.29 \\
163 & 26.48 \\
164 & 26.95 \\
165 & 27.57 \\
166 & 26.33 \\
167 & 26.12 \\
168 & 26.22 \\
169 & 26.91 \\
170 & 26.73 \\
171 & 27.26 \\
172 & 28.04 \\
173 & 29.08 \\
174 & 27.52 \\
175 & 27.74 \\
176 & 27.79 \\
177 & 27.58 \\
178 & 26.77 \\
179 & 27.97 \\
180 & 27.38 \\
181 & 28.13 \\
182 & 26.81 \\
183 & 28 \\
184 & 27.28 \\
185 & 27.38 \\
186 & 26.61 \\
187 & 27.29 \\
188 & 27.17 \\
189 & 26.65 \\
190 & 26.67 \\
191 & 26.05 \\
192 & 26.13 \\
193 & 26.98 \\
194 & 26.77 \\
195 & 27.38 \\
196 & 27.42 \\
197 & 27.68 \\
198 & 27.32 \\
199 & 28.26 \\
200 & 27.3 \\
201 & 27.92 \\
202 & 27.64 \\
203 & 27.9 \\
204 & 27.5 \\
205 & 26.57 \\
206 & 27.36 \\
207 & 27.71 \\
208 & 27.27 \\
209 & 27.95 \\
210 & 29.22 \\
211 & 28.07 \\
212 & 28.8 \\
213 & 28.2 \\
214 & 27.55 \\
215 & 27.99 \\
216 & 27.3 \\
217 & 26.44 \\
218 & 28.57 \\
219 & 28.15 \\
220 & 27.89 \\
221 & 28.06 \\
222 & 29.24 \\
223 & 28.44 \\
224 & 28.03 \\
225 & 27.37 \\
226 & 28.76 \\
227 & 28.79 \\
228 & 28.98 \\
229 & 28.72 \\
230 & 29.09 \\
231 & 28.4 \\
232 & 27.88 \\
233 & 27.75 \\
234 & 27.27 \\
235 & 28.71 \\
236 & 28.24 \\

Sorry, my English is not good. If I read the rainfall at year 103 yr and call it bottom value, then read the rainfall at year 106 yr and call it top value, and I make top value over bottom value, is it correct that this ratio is 1.01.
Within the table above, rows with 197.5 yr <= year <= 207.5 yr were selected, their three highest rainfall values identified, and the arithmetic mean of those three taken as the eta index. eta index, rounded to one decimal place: 28.0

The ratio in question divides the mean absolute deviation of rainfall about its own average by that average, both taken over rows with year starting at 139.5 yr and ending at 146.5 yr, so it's 0.0180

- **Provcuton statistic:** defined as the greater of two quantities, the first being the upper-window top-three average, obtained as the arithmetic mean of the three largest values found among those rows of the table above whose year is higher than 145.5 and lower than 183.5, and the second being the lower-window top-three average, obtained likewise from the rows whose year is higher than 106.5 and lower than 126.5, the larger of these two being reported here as 28.4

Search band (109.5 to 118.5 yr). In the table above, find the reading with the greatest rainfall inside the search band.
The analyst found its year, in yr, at 110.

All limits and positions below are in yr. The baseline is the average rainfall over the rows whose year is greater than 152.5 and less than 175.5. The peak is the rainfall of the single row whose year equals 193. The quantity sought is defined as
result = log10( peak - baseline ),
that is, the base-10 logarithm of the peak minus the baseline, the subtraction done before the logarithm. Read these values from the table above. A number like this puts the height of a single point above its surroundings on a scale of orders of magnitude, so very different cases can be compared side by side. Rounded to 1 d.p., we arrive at -0.6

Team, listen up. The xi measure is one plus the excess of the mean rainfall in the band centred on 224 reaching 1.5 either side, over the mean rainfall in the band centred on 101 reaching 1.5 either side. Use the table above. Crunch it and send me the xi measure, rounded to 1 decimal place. 7.6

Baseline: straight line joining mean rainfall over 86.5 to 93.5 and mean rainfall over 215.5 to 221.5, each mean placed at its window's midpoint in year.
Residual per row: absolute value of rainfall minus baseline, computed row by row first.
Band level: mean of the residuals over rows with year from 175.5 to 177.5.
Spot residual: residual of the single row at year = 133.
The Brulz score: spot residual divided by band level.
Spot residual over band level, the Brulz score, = 3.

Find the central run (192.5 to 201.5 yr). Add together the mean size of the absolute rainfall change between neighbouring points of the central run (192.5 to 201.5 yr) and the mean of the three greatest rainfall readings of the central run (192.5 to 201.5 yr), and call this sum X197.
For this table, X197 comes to 28.5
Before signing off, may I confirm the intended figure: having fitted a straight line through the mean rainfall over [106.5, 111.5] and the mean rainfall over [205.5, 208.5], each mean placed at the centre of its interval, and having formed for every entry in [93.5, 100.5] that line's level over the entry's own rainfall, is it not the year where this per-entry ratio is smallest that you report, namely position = 98 yr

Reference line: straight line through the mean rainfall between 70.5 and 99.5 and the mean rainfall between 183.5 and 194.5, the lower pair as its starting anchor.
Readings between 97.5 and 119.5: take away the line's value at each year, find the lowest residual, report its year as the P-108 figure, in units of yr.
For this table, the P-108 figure 115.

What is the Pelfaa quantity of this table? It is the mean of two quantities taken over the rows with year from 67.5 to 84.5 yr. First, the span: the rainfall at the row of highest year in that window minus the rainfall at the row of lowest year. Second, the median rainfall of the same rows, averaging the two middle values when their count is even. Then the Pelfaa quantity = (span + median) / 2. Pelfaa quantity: 10.8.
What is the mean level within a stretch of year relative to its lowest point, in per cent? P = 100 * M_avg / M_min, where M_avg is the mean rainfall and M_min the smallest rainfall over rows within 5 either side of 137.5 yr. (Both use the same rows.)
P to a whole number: 106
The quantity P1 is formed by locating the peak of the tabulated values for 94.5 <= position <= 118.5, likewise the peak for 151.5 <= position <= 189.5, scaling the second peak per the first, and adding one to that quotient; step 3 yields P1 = 2.32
